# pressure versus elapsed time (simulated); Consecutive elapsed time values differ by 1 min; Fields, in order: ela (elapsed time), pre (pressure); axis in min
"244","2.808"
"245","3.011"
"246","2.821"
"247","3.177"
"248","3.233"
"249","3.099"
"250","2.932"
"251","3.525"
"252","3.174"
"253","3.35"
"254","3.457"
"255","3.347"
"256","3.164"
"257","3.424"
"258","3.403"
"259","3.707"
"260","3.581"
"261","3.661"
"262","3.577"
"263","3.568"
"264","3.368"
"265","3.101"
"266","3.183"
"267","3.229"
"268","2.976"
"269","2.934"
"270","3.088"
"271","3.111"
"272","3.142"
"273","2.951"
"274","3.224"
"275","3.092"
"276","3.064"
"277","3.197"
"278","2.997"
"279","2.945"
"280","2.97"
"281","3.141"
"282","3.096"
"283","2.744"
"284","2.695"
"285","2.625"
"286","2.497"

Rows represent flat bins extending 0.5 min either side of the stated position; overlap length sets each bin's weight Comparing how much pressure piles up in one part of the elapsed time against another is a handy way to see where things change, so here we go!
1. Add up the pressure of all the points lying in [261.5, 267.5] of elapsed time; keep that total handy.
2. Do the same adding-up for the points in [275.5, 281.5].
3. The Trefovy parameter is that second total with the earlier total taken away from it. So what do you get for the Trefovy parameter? -1.7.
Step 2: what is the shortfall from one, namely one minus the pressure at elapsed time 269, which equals -1.93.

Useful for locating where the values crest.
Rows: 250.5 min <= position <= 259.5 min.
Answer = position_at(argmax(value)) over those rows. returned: 259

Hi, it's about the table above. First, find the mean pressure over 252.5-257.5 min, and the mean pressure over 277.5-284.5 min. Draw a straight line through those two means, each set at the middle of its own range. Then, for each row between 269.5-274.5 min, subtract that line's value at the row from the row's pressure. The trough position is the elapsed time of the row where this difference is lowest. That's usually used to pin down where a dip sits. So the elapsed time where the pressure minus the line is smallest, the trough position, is 273 min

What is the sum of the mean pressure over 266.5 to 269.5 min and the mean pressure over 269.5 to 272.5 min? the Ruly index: 6.16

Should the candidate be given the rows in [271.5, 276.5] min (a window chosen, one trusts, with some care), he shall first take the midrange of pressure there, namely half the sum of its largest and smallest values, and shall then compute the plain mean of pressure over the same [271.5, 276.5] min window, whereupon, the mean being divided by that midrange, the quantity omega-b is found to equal 1.00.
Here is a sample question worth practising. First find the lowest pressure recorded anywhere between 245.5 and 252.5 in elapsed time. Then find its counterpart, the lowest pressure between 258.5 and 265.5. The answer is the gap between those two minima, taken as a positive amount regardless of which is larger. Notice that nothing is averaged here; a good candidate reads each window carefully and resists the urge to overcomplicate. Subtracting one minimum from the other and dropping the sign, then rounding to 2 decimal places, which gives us 0.28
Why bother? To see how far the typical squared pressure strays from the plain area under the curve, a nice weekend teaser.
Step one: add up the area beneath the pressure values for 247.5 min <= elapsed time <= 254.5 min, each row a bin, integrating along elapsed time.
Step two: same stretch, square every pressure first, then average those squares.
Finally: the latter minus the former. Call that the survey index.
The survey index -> -12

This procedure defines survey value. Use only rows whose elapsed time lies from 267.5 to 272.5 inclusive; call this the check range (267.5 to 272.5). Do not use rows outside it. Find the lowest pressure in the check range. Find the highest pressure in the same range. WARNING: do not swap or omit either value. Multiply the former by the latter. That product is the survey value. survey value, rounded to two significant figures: 9.2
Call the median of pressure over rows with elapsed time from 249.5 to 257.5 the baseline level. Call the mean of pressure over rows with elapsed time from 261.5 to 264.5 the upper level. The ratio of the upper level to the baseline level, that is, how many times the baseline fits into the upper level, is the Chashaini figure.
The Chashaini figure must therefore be 1.05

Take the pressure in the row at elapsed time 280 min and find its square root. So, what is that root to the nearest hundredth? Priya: 1.72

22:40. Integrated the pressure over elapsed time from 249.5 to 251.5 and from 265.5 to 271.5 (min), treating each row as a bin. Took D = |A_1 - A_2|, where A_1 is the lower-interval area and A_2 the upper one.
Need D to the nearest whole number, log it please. 12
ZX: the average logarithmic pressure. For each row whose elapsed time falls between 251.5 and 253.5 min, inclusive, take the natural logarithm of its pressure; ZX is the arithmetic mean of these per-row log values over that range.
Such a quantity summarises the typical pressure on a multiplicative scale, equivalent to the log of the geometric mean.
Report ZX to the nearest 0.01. 1.18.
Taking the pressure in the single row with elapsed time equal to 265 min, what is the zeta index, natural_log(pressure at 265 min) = 1.13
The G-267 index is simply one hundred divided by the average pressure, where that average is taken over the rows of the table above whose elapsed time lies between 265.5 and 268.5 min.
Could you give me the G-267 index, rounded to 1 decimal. 32.0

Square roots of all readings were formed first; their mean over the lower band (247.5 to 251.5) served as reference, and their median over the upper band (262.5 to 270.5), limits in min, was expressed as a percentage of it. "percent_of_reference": 99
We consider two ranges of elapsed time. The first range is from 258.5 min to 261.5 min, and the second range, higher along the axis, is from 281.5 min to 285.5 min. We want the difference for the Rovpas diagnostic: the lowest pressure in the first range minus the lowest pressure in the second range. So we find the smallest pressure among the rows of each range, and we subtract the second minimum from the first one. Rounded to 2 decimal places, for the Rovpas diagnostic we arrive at 0.96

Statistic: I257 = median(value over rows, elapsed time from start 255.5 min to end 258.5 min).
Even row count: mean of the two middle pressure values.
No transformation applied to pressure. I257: 3.40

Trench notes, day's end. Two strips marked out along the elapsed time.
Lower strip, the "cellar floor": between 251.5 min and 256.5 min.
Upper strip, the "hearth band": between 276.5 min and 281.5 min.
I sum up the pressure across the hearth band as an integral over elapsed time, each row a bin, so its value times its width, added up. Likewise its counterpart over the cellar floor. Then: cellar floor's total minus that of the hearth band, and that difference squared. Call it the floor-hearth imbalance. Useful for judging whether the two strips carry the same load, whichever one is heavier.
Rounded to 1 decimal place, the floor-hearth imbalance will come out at 1.5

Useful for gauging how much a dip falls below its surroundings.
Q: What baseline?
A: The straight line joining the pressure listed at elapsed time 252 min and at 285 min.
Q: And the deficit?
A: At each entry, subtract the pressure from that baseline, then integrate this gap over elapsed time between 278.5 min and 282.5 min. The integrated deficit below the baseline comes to -1.4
